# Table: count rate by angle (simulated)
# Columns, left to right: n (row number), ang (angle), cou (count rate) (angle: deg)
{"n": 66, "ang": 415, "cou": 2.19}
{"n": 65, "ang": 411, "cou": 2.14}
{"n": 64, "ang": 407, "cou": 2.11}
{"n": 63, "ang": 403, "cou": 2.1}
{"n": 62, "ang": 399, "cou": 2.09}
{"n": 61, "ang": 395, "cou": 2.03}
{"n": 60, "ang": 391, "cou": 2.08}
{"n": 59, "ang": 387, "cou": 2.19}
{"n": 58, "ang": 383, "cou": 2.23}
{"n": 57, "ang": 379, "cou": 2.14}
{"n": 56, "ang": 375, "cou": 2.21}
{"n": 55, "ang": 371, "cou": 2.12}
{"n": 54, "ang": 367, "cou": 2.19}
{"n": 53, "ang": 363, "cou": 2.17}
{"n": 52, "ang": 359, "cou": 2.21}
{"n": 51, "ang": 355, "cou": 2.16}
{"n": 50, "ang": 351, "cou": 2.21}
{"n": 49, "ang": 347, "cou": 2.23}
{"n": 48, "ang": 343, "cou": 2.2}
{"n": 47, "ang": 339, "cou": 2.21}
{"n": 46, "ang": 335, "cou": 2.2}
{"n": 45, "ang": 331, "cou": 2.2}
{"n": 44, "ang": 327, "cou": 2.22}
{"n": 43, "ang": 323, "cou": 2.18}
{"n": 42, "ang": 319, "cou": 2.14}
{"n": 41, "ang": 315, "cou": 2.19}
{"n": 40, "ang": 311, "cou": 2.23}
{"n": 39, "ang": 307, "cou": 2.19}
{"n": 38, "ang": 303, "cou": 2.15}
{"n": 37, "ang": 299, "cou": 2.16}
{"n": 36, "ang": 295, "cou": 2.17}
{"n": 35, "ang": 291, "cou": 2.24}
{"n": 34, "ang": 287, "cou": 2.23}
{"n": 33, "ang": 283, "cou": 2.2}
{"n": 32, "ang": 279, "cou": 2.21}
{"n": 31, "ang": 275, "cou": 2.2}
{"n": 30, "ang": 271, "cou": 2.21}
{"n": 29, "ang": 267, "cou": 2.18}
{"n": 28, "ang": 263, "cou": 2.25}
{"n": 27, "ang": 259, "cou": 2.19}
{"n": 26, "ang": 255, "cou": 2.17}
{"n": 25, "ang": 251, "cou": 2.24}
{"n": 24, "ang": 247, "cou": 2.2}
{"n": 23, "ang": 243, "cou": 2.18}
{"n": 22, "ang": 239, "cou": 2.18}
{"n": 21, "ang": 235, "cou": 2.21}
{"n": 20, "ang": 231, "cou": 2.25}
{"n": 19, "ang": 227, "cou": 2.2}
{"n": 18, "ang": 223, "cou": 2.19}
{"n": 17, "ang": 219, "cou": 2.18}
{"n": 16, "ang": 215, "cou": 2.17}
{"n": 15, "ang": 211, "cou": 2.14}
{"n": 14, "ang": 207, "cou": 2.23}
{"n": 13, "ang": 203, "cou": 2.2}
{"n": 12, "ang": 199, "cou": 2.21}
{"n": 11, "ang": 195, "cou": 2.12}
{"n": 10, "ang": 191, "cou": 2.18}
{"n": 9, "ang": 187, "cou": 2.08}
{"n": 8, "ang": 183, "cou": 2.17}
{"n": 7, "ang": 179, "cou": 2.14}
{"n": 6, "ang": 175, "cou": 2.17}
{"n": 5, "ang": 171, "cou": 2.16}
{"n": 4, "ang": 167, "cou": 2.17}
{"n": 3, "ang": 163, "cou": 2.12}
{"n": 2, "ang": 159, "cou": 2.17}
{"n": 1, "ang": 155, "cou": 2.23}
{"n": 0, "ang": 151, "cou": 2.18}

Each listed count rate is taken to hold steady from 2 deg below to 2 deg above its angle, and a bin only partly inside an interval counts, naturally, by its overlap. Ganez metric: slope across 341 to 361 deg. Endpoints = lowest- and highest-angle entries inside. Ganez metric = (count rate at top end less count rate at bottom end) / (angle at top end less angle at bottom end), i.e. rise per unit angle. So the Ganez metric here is 0.001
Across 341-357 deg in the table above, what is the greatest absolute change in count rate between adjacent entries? 0.050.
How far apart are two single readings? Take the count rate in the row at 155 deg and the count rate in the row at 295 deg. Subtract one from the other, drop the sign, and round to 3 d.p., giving 0.060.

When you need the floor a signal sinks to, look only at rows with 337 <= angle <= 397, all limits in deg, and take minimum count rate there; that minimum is 2.03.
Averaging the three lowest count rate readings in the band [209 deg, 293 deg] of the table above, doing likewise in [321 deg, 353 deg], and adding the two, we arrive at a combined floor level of 4.35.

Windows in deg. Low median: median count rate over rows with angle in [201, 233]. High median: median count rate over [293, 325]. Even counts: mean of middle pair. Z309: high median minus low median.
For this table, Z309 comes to -0.020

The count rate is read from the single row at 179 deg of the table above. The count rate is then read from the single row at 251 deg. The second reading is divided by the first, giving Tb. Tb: 1.047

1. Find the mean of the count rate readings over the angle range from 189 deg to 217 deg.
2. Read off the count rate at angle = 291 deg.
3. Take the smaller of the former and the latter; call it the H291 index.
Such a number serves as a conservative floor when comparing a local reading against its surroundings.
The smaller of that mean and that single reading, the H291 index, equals 2.18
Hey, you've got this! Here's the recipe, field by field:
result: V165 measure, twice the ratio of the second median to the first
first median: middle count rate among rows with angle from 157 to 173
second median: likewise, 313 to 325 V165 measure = 2.01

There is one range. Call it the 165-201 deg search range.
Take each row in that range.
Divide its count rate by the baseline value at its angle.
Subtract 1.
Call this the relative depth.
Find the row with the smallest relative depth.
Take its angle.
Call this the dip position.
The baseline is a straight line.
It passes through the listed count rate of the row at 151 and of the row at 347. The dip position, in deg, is 187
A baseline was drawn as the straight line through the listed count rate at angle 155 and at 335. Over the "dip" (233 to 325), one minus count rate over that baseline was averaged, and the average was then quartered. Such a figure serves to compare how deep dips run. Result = 0.0015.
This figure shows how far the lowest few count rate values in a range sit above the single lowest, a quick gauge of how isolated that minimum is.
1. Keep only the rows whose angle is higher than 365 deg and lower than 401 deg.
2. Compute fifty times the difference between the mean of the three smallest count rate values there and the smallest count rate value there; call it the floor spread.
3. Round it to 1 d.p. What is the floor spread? 1.8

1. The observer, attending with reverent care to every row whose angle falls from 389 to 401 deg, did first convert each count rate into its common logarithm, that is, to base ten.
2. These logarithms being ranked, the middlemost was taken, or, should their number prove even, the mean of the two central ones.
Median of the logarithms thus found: 0.318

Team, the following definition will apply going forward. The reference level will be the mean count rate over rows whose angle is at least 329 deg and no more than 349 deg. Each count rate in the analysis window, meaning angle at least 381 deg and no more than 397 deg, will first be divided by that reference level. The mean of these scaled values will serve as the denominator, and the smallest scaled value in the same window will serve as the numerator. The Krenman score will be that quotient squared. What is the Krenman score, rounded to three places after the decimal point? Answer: 0.906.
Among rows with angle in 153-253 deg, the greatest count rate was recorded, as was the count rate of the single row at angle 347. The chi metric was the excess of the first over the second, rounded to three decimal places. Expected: 0.020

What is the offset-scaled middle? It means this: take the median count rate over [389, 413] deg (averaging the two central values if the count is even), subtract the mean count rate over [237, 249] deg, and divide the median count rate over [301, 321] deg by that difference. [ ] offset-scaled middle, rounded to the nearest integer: -24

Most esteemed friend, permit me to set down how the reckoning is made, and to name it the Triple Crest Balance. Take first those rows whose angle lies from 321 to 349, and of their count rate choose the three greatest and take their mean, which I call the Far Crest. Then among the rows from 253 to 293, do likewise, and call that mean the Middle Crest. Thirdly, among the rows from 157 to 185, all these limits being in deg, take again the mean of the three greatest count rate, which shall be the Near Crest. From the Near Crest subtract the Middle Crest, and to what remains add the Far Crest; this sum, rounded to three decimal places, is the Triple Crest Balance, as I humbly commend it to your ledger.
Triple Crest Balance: 2.150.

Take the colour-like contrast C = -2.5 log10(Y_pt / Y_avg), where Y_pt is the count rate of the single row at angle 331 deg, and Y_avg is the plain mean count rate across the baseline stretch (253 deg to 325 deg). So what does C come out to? 0.00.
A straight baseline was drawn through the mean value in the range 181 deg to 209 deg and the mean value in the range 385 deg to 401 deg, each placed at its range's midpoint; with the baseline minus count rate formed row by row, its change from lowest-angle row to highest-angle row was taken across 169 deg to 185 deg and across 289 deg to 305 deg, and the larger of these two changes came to 0.09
